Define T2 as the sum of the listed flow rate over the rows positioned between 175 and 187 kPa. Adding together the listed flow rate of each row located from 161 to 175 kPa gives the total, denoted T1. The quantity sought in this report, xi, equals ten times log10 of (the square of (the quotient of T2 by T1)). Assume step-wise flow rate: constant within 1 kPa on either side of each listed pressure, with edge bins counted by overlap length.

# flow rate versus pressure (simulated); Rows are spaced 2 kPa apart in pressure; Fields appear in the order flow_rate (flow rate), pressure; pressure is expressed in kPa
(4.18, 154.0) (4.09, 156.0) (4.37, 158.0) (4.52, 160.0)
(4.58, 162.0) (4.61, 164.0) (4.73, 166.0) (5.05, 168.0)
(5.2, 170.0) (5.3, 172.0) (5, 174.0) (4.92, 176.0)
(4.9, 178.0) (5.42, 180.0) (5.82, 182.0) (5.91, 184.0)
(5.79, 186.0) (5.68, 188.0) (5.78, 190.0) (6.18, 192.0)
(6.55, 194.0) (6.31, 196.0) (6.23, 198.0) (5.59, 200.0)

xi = -0.4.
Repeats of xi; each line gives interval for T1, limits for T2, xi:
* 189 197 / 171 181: 0.2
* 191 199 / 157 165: -2.9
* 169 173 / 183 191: 6.9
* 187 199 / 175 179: -11.5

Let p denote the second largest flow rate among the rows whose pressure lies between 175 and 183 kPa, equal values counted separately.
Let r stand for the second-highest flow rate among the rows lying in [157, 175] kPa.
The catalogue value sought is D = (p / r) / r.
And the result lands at 0.20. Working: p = 5.42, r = 5.2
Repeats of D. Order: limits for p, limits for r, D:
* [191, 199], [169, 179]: 0.23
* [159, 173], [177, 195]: 0.14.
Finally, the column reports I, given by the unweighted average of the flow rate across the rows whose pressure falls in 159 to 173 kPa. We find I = 4.9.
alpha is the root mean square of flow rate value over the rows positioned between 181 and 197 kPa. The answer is 6.0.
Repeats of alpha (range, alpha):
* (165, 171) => 5.0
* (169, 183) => 5.2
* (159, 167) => 4.6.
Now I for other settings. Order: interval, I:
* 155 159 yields 4.2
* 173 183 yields 5.2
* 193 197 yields 6.4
